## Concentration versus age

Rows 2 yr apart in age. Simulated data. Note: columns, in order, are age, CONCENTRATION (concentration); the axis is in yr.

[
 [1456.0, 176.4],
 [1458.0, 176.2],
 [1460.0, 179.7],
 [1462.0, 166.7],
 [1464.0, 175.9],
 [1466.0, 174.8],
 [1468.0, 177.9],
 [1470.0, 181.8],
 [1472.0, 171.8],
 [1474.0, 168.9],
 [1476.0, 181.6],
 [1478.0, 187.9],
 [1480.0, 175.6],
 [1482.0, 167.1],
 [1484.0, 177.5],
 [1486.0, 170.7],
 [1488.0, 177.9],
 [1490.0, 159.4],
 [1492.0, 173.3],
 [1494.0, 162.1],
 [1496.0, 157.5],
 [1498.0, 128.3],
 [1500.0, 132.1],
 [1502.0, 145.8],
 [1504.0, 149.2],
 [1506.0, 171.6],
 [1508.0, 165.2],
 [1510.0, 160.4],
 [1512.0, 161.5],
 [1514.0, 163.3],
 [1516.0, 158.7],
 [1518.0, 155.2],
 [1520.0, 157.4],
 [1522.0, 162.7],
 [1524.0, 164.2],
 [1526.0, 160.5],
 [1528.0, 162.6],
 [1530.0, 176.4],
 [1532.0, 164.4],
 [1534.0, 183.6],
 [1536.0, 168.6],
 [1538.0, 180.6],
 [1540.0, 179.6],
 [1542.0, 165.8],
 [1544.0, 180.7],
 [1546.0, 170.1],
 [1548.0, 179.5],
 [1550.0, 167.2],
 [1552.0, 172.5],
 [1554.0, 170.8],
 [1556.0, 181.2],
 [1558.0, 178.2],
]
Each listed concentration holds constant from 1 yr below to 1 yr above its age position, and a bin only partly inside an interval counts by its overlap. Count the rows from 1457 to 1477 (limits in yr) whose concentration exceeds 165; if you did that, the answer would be 10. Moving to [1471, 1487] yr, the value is 8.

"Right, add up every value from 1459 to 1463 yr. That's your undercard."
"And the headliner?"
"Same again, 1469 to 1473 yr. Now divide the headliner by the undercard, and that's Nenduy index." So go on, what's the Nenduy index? 1.02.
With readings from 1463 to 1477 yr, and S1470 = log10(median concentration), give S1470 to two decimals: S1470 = 2.25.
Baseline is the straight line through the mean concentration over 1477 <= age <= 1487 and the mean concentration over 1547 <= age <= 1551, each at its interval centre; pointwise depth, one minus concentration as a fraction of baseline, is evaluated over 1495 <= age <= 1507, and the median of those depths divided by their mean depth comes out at 1.0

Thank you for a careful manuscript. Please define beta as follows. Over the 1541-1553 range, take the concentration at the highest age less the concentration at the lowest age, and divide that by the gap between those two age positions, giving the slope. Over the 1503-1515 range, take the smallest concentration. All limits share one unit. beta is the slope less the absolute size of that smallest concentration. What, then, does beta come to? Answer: -149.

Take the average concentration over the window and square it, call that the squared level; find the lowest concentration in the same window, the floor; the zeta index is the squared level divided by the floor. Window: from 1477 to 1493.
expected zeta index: 189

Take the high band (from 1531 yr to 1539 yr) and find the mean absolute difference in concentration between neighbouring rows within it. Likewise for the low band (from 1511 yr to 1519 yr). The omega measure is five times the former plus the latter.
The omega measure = 80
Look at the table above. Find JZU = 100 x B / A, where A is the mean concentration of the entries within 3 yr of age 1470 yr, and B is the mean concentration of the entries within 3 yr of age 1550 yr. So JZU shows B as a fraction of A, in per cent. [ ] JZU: 97.7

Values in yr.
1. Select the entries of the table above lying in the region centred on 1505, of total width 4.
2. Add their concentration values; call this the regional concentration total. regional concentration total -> 321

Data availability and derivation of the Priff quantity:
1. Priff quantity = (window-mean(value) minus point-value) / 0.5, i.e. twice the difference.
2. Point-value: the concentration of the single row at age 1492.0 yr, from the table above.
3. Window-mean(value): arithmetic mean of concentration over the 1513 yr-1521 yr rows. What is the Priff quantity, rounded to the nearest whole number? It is -29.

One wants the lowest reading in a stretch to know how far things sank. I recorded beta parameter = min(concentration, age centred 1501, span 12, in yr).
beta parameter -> 128.3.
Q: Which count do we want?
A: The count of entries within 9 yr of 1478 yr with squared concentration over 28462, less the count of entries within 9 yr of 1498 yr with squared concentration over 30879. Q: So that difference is 8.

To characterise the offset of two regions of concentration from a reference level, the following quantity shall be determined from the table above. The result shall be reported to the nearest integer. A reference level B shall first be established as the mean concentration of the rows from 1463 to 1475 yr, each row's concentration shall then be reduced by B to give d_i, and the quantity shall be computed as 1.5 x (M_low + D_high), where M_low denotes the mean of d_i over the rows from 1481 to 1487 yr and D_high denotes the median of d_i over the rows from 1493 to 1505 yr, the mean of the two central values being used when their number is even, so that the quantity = -47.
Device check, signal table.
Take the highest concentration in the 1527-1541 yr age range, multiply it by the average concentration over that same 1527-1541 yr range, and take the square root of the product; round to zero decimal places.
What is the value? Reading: 179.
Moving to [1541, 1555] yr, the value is 176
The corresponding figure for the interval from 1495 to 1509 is 160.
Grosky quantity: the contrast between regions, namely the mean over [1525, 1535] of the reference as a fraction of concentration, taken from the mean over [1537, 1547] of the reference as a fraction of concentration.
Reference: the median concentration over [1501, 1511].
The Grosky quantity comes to -0.03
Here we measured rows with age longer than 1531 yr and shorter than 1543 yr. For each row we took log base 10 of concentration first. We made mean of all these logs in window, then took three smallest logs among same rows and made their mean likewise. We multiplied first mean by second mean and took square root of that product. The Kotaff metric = 2.23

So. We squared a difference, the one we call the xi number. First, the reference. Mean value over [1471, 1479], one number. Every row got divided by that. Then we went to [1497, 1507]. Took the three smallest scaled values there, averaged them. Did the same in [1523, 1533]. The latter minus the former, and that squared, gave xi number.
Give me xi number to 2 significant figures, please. 0.023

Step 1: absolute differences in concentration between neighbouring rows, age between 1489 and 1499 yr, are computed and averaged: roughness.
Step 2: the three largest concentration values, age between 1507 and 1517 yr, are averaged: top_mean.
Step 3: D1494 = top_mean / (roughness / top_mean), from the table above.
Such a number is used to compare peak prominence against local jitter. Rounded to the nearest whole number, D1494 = 1812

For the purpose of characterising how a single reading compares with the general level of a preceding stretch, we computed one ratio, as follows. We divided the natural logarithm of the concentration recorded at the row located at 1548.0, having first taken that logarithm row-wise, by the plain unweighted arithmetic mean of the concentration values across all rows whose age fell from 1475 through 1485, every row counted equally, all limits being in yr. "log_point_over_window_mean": 0.0292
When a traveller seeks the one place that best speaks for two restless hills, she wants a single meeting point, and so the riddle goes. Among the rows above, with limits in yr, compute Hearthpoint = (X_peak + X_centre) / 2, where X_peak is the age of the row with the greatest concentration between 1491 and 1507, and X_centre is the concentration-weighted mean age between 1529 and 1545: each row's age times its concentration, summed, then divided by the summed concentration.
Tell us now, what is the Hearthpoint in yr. 1514.5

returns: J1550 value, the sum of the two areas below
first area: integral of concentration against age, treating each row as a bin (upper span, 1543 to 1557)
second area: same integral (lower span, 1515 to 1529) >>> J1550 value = 4687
